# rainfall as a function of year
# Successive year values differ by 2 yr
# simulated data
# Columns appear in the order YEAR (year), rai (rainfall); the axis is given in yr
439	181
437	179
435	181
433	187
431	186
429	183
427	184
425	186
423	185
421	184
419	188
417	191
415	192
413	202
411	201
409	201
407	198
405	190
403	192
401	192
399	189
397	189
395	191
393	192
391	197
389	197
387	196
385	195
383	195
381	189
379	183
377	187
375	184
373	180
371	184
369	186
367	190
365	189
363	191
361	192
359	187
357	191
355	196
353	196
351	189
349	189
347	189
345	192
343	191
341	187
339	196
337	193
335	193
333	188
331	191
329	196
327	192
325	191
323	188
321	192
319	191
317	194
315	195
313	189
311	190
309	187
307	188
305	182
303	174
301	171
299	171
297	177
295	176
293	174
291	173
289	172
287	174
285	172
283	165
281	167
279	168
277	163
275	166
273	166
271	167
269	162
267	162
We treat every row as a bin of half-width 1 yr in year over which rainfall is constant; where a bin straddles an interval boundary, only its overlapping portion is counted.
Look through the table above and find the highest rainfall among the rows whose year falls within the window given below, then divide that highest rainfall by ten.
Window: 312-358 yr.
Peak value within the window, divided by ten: 19.6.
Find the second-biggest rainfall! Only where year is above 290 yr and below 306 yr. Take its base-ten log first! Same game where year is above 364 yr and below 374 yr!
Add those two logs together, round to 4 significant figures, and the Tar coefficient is 4.524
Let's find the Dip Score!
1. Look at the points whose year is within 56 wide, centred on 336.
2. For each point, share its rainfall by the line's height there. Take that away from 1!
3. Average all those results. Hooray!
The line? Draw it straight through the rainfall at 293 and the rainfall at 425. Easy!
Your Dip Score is -0.08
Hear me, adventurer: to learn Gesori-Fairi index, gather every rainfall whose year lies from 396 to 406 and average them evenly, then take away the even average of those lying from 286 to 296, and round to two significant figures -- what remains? 17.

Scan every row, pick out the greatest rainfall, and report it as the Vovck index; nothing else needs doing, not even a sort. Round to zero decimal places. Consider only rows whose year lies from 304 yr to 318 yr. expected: 195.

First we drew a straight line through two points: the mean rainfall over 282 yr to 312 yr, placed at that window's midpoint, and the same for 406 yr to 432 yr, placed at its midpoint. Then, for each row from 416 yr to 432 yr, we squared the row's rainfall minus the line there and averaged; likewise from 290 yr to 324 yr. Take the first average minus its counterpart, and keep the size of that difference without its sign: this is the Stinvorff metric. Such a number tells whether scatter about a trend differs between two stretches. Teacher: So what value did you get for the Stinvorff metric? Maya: 46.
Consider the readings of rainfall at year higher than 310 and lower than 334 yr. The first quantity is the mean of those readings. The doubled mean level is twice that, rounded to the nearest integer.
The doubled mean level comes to 383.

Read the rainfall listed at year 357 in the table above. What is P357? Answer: 191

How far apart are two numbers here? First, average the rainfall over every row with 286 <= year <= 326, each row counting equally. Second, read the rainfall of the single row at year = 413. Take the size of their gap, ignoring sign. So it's 20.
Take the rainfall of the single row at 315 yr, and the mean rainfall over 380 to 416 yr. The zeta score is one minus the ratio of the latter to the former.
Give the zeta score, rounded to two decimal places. 0.00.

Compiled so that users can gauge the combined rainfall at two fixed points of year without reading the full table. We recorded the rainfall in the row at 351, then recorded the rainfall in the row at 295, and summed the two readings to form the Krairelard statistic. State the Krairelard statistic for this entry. 365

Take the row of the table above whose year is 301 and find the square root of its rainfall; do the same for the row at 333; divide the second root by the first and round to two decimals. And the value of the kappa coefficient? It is 1.05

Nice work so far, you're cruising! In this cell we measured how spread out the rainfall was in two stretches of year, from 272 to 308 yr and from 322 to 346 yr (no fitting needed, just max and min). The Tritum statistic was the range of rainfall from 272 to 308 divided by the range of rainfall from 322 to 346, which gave 2.8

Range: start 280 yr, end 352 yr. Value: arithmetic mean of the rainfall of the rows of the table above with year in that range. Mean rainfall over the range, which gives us 184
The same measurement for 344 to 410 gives 191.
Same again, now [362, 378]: 186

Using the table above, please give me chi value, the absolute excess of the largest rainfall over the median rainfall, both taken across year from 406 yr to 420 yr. 4.0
